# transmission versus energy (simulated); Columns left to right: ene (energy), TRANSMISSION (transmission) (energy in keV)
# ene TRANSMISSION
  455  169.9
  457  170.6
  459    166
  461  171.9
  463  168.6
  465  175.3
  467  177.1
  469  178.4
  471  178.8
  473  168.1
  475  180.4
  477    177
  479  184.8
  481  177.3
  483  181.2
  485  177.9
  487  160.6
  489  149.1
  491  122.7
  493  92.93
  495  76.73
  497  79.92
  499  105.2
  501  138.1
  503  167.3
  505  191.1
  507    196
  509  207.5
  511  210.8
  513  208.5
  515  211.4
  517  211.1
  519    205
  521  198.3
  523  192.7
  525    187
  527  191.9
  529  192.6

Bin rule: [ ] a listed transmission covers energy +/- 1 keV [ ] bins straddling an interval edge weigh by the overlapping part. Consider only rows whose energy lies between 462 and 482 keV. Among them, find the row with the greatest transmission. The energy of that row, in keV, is 479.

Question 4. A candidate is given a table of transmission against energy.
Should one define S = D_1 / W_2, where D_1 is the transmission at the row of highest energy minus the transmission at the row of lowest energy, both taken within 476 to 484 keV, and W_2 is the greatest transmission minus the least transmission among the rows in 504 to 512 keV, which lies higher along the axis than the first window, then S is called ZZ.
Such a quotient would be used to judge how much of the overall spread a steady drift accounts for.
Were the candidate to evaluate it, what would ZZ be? 0.21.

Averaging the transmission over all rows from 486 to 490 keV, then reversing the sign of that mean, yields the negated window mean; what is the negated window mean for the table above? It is -155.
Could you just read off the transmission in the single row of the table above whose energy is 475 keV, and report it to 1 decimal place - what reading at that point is 180.4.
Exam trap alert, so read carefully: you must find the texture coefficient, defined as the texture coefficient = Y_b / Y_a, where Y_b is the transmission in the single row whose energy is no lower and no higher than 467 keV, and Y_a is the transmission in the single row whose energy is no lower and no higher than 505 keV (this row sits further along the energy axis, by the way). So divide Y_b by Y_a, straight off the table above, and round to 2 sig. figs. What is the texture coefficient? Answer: 0.93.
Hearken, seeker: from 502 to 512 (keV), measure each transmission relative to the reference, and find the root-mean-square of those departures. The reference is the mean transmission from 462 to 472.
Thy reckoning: 24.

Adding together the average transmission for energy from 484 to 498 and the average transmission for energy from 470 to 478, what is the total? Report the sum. 299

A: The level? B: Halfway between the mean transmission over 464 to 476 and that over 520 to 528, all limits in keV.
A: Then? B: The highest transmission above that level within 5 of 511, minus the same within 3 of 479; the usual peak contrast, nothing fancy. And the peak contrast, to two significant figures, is 27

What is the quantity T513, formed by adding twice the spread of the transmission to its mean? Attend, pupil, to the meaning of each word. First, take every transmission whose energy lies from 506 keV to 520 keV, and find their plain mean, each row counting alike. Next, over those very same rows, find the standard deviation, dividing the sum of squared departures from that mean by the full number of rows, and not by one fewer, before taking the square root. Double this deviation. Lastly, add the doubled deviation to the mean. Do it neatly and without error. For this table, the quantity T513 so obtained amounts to 217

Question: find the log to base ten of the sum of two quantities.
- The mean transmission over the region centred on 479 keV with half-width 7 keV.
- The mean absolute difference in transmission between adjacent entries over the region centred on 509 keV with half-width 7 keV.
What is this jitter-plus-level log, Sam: 2.27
